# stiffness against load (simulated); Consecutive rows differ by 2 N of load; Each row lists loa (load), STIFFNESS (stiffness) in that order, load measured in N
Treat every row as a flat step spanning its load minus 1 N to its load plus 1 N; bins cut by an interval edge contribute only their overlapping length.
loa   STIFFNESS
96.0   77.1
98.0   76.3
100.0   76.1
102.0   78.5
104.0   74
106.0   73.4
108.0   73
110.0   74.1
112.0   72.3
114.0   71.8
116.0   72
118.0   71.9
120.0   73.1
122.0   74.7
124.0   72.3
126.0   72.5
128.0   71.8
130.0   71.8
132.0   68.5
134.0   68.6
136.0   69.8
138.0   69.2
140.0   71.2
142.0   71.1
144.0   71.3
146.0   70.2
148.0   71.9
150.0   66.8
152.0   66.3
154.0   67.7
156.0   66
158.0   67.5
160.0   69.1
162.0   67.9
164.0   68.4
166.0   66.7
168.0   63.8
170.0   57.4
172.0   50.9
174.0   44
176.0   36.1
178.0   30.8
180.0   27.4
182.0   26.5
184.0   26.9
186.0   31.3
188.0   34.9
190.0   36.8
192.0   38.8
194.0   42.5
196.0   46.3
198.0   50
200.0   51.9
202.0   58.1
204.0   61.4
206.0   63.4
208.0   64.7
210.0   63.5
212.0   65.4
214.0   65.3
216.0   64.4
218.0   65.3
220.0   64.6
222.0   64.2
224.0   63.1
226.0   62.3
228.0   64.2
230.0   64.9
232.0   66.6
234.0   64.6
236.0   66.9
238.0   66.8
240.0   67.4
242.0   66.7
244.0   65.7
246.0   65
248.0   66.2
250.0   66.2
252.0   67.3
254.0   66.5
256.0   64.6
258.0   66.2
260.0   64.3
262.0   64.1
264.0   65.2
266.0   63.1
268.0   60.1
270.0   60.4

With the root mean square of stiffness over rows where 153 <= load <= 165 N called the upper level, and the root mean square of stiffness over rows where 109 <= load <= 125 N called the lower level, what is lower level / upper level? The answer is 1.07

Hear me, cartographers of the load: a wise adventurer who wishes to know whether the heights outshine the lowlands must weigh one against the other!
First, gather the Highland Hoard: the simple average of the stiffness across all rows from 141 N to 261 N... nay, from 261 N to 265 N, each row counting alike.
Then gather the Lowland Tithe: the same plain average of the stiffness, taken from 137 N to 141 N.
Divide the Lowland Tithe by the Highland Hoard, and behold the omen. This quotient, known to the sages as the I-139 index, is 1.09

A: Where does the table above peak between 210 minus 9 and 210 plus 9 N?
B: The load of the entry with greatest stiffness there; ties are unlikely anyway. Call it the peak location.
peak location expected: 212.0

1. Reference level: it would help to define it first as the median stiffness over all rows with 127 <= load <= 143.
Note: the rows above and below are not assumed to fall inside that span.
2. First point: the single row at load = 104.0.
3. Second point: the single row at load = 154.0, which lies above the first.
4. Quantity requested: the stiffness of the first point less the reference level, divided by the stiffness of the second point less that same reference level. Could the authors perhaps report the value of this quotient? -1.3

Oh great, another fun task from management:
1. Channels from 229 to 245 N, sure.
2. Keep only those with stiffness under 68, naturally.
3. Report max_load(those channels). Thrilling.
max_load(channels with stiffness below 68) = 244.0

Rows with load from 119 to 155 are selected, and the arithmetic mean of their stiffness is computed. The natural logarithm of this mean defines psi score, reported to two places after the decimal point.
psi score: 4.26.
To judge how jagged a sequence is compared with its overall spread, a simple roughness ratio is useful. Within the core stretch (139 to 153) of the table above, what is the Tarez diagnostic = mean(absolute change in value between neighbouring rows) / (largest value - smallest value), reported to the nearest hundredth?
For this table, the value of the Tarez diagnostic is 0.26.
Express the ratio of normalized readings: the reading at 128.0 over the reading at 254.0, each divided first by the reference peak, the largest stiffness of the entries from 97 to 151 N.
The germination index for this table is 1.08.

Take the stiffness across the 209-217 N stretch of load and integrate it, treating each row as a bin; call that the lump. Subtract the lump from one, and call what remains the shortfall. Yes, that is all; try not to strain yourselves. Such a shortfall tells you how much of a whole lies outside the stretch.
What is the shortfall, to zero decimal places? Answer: -516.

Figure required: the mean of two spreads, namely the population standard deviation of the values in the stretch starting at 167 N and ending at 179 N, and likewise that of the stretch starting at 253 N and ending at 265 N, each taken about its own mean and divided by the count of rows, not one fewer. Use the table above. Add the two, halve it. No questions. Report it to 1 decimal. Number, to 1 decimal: 6.2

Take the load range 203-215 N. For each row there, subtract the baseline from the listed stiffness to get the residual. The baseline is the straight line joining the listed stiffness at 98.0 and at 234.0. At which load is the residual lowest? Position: 204.0 N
